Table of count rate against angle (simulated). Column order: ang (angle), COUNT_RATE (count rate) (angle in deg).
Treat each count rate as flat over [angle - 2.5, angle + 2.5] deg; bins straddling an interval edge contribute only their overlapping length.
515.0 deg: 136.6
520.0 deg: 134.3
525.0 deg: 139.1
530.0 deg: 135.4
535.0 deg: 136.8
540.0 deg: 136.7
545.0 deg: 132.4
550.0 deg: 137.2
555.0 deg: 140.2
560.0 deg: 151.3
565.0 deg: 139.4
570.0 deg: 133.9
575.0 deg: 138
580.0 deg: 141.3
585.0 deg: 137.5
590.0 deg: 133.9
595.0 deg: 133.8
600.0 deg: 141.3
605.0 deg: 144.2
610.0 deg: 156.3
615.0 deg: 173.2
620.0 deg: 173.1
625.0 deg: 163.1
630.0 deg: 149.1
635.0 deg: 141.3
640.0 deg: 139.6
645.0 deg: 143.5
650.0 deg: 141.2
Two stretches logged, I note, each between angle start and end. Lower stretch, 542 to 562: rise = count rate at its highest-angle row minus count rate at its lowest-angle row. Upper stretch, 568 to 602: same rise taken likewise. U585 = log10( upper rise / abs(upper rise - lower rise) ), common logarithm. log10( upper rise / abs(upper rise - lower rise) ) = -0.19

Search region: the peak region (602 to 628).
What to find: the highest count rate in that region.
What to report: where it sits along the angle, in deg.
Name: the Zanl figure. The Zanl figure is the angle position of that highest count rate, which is 615.0 deg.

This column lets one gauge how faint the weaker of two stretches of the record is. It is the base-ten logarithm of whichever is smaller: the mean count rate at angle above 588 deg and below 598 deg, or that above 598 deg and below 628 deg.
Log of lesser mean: 2.13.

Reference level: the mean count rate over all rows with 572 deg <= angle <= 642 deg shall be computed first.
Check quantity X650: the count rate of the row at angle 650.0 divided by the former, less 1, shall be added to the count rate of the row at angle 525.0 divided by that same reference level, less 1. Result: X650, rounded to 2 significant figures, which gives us -0.10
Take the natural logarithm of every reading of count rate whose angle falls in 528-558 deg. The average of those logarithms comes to 4.92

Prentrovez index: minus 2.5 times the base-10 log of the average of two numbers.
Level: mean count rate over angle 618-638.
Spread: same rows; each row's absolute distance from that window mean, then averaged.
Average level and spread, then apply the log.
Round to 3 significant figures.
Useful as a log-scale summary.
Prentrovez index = -4.81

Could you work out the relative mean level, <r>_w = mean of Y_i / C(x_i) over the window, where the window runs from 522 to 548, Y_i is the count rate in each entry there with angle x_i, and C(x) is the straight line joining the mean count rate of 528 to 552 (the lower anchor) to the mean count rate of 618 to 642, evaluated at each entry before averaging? 1.010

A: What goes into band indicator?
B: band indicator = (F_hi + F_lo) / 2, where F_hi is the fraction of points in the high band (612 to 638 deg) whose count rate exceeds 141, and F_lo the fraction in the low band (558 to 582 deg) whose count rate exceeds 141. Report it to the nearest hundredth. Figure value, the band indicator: 0.70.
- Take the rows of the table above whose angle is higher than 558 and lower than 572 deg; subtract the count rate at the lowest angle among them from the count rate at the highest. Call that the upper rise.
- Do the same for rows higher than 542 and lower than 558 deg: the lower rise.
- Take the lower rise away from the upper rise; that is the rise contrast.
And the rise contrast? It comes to -25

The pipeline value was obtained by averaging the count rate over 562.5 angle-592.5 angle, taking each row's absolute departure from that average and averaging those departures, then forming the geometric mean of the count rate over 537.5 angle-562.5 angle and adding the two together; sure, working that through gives 142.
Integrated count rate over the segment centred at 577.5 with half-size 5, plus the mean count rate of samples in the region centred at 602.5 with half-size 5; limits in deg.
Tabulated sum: 1539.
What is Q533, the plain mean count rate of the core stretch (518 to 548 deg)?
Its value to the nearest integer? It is 136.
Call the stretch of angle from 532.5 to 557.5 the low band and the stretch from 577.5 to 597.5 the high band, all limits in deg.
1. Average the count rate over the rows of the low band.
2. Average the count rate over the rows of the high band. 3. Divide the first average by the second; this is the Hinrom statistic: 1.00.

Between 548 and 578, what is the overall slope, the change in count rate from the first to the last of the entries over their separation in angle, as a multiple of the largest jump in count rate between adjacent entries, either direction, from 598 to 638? 0.00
